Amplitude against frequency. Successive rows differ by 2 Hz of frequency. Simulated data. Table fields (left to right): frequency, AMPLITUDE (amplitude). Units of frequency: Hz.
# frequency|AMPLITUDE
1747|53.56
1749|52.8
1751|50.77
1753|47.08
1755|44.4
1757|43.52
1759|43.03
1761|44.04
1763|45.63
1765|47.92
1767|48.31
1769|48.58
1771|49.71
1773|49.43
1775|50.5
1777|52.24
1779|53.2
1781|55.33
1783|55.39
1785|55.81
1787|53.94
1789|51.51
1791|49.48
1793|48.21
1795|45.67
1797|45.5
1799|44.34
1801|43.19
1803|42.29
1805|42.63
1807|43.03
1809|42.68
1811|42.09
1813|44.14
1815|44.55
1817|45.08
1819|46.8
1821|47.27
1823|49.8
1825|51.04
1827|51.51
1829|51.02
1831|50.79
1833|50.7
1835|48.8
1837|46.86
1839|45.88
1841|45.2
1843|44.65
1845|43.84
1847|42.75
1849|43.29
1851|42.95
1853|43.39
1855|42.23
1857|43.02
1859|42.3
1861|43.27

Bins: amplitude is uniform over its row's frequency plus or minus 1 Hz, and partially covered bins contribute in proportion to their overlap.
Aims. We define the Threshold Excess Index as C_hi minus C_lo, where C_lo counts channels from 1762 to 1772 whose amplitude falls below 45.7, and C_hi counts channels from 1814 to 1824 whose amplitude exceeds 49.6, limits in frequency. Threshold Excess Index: 0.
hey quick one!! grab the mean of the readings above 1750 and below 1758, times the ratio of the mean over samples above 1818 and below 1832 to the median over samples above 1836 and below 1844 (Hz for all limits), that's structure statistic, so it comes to 50.7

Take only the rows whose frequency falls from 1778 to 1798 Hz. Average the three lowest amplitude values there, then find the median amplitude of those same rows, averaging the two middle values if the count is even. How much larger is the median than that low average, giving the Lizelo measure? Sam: 5.9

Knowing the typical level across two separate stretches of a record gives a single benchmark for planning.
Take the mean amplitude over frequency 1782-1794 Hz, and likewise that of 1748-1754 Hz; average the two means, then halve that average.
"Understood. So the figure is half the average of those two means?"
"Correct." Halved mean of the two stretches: 25.7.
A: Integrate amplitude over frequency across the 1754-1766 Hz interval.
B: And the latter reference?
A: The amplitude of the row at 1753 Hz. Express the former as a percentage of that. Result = 1141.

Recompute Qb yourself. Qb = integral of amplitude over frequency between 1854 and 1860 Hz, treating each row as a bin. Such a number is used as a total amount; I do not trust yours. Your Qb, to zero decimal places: 255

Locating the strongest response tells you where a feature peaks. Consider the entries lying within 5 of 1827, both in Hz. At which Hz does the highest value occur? 1827 Hz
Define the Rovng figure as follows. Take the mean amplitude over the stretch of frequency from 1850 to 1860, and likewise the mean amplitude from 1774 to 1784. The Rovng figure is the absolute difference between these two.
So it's 11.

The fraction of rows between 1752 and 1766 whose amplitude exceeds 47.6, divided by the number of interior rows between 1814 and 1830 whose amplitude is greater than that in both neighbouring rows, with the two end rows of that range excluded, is 0.14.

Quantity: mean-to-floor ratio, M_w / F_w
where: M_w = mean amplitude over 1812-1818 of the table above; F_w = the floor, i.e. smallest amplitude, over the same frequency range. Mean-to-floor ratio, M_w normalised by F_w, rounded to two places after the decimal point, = 1.01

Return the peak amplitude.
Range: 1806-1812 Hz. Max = 43.03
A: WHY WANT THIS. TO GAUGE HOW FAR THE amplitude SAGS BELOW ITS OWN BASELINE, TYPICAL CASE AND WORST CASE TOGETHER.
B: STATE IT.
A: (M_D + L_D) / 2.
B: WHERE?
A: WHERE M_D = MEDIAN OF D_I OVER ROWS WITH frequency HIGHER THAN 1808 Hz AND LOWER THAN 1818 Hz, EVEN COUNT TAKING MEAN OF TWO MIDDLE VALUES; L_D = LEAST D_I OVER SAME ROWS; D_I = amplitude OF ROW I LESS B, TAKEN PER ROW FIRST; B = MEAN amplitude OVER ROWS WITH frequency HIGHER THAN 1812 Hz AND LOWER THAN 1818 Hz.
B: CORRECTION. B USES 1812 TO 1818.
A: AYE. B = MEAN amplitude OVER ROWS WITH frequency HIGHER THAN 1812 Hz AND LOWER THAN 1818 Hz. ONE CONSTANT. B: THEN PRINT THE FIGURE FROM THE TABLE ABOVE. -1.5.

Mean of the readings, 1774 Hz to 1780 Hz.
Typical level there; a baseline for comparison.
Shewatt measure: 52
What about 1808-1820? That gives 44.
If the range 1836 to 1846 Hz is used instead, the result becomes 45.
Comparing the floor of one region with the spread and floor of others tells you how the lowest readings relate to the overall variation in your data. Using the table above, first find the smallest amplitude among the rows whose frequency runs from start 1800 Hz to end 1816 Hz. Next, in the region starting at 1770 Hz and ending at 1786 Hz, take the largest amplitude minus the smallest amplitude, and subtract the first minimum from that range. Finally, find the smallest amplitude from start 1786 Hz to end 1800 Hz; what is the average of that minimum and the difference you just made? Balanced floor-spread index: 4.3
